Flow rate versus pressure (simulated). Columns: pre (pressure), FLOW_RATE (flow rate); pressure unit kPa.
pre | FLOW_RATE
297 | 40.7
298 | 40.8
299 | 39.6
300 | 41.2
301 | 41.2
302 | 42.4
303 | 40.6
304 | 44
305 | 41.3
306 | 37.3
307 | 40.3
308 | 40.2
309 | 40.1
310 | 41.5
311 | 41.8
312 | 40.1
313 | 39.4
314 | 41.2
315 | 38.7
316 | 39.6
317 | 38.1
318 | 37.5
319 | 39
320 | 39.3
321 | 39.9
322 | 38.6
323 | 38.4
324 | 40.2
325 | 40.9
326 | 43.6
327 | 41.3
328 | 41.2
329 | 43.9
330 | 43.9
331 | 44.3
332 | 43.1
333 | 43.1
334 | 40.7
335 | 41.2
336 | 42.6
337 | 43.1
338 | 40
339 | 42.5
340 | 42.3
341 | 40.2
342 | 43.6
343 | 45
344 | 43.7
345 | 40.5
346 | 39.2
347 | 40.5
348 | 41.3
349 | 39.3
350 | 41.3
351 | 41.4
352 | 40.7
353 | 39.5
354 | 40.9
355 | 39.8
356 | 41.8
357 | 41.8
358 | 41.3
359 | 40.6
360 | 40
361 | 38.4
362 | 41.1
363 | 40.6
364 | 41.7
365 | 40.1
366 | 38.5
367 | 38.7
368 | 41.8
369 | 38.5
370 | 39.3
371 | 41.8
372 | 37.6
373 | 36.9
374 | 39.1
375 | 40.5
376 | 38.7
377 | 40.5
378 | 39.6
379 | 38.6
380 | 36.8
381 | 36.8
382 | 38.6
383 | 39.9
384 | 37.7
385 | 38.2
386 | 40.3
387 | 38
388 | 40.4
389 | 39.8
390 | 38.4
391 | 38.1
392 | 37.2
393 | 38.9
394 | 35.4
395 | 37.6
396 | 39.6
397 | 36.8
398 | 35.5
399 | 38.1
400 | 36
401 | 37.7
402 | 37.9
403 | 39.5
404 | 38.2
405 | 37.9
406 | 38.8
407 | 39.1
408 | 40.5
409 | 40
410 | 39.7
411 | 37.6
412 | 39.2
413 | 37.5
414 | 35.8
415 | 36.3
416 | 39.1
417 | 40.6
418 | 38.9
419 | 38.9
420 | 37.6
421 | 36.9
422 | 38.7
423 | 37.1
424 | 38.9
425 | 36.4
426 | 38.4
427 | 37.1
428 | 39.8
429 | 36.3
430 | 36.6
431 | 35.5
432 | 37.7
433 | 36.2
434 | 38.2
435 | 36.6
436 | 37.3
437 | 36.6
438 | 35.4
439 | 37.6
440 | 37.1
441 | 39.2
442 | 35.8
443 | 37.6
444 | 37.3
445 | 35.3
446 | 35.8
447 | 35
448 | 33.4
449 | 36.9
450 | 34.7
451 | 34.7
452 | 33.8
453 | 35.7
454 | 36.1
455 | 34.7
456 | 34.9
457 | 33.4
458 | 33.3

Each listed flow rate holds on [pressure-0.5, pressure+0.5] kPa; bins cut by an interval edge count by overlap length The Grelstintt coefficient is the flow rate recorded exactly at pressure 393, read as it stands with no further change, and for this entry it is 38.9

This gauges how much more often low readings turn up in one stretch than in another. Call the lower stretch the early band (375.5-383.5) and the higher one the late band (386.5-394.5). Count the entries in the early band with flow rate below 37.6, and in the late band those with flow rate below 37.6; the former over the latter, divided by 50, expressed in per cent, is 2.00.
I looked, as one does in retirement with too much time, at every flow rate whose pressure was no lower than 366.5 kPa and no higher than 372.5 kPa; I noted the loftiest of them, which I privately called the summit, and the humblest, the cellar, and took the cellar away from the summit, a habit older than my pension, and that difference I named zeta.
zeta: 4.2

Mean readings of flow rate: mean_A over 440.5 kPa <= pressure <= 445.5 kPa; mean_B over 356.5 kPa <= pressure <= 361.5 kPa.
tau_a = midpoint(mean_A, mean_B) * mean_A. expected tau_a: 1435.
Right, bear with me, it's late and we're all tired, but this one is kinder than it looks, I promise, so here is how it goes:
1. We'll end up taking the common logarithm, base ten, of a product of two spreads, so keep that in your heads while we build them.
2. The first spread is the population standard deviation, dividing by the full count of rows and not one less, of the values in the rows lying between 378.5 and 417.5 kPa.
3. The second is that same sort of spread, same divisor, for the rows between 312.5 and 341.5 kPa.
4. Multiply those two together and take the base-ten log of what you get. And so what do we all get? 0.43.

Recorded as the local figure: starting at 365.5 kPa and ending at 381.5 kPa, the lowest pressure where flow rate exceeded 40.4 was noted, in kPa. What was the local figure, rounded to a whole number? 368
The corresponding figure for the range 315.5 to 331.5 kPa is 325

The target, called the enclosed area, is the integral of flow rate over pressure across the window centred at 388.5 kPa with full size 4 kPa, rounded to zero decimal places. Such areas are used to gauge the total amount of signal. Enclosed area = 157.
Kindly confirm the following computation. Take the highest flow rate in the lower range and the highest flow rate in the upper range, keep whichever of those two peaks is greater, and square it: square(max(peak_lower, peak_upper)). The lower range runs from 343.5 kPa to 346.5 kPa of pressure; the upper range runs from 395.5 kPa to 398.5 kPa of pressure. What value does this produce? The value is 1910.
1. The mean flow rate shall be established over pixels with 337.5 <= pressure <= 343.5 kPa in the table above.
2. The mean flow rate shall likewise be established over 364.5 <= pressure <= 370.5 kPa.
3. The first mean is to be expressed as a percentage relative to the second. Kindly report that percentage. 107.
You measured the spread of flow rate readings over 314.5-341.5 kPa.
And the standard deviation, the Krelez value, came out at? 2.0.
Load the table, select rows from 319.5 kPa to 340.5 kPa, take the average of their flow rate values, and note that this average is 41.6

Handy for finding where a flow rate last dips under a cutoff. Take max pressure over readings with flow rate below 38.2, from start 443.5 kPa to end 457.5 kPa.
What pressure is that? 457 kPa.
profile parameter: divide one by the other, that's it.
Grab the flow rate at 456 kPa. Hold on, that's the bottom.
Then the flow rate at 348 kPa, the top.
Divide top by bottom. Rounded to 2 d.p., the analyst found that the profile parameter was 1.18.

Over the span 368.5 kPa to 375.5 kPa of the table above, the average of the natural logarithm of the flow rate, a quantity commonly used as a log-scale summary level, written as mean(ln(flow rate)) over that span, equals 3.67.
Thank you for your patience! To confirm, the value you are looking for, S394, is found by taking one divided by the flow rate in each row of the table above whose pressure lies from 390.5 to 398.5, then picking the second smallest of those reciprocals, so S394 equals 0.0257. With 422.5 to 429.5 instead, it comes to 0.0257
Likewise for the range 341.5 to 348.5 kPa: 0.0229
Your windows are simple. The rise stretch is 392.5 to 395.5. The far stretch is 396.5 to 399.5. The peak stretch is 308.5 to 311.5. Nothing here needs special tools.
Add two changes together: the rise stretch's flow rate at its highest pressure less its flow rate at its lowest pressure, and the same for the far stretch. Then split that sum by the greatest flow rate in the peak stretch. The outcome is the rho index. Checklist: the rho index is 0.00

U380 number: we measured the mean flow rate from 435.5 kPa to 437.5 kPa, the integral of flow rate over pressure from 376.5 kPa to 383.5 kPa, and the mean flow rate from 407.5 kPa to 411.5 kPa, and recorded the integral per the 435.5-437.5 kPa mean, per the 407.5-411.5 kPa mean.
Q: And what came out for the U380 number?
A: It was 0.19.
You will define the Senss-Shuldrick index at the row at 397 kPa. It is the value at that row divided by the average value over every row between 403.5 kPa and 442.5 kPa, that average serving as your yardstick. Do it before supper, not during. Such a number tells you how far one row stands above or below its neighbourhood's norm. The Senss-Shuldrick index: 0.97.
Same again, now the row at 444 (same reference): 0.99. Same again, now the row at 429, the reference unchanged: 0.96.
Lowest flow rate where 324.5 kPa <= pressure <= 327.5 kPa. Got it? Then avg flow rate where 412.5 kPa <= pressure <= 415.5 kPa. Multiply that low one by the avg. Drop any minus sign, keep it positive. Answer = 1494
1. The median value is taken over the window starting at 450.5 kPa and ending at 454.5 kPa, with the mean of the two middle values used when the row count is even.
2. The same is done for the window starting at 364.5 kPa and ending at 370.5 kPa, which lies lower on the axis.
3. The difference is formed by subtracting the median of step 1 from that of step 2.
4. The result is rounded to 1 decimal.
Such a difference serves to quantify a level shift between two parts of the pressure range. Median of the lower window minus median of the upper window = 3.8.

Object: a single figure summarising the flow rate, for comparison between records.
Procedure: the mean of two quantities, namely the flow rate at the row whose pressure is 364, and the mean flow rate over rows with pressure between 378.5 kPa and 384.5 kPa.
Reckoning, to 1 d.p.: 39.9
